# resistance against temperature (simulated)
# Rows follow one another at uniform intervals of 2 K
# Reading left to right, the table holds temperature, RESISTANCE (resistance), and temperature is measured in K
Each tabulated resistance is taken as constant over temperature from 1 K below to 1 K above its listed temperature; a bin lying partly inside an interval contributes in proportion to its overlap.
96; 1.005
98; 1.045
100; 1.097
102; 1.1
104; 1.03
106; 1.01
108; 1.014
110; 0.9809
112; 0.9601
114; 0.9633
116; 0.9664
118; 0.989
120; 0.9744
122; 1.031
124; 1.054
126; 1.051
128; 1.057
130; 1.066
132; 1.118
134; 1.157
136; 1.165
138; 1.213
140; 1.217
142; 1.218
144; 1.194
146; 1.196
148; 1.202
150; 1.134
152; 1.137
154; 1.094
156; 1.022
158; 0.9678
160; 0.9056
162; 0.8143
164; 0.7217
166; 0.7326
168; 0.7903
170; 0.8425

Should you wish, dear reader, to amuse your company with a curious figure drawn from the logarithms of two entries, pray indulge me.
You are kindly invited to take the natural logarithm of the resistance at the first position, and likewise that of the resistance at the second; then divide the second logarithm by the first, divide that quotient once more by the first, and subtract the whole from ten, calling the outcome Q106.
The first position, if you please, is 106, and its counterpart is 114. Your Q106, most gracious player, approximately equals 388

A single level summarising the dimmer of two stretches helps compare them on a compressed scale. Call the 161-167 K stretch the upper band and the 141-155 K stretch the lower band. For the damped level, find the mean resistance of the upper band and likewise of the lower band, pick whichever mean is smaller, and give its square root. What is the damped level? 0.87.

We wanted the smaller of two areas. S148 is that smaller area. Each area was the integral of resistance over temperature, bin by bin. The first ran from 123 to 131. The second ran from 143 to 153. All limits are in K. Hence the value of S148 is 8.5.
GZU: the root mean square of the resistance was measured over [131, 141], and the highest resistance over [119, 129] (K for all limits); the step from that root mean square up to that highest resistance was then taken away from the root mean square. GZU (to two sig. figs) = 1.3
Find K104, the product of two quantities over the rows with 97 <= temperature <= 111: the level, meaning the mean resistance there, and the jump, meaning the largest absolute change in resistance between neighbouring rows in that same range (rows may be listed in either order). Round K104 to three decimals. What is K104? 0.073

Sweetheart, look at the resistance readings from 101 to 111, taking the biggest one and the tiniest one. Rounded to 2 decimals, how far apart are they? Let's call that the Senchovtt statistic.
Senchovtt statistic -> 0.12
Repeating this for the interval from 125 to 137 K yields 0.11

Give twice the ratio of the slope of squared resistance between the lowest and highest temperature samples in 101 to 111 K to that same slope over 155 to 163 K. 1.0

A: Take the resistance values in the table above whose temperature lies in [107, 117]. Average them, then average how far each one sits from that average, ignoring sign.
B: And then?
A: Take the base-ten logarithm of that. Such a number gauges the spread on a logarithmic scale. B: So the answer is -1.78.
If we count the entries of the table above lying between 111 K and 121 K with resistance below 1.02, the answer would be 5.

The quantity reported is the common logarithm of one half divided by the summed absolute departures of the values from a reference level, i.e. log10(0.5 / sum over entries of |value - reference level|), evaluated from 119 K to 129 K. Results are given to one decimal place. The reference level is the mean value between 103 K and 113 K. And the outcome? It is 0.4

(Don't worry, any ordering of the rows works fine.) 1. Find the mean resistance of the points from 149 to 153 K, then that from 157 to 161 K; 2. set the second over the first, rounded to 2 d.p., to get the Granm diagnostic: 0.82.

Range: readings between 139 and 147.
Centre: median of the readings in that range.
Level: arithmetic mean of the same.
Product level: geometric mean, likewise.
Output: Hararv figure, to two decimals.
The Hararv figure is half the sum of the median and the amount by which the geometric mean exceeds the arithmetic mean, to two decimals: 0.60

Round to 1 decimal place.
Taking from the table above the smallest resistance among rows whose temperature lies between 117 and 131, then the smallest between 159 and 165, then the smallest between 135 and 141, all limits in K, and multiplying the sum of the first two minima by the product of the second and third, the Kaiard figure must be 1.4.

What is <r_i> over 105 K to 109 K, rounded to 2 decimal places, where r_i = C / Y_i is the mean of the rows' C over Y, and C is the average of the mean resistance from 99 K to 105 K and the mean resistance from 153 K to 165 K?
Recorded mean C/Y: 0.99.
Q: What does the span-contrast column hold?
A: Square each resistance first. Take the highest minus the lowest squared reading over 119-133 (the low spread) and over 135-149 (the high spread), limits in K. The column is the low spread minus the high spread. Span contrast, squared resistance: 0.2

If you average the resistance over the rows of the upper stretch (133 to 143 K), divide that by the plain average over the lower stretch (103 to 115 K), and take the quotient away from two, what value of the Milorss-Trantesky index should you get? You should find 0.80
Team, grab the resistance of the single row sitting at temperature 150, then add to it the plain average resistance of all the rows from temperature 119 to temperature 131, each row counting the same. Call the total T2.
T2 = 2.17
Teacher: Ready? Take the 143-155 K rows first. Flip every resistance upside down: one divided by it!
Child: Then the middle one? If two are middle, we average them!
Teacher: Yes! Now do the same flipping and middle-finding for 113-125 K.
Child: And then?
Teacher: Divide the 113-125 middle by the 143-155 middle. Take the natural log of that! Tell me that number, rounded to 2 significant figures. 0.17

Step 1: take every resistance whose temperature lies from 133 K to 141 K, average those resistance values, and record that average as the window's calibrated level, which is 1.19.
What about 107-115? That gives 0.98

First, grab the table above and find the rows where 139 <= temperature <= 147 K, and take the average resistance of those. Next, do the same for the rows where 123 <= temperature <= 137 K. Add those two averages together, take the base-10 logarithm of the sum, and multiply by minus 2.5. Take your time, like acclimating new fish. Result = -0.91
